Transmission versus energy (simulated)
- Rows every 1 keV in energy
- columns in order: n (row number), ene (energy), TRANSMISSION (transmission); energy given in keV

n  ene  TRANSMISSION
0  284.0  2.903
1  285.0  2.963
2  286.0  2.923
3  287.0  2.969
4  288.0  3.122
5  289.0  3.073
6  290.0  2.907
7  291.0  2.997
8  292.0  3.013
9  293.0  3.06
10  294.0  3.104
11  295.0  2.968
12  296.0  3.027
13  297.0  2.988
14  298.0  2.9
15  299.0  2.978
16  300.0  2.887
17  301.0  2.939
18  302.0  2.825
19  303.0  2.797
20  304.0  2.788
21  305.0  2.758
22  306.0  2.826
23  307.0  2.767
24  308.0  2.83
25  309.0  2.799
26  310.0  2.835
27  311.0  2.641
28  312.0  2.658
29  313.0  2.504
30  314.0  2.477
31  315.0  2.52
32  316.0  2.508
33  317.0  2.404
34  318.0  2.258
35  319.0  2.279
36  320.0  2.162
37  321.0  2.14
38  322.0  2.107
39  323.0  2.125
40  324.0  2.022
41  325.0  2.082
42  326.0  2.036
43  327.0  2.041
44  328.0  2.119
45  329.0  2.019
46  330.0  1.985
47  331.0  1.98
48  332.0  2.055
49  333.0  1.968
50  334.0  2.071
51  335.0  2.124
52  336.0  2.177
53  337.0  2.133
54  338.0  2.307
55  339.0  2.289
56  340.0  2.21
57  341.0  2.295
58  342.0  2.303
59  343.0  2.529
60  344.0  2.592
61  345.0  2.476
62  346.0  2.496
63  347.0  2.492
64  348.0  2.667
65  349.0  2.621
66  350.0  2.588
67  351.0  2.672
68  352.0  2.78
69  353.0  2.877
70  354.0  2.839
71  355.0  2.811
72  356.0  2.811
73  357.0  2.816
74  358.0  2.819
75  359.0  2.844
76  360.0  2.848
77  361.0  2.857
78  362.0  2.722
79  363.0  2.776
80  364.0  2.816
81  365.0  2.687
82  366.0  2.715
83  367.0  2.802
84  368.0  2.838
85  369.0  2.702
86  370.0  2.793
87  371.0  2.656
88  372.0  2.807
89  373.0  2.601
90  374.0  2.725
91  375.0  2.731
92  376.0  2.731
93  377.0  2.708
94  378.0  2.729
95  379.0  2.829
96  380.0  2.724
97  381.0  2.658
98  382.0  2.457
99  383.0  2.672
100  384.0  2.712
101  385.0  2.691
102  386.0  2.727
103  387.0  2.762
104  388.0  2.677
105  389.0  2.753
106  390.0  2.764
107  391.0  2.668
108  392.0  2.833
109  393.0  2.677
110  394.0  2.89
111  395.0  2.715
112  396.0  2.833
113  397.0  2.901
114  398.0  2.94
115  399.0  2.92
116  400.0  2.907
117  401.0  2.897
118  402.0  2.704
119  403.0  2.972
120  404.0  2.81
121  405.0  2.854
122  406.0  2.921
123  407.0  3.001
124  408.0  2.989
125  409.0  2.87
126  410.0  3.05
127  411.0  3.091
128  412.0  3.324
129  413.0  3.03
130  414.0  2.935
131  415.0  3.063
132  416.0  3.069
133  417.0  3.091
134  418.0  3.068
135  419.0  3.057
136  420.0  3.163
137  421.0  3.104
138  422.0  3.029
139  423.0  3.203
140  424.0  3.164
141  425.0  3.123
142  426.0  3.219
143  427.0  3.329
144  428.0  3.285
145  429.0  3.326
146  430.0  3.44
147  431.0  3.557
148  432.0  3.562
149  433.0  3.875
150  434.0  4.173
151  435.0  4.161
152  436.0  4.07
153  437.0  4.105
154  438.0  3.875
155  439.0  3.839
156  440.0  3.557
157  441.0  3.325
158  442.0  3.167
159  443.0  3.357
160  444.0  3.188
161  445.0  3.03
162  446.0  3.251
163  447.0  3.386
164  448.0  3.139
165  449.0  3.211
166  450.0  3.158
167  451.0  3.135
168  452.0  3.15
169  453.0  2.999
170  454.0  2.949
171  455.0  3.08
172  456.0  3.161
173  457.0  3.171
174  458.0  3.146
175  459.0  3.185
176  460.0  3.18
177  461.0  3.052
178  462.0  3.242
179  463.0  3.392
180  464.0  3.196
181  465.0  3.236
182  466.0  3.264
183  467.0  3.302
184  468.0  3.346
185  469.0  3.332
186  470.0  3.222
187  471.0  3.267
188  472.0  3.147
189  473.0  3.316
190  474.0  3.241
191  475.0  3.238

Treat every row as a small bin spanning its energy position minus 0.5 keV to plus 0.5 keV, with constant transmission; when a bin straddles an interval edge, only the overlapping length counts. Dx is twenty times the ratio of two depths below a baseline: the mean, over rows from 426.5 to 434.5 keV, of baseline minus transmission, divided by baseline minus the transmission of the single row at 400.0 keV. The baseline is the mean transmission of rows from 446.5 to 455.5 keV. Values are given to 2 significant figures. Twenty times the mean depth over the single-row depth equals -38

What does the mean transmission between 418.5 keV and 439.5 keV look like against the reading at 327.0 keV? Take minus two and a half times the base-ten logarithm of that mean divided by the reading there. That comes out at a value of -0.59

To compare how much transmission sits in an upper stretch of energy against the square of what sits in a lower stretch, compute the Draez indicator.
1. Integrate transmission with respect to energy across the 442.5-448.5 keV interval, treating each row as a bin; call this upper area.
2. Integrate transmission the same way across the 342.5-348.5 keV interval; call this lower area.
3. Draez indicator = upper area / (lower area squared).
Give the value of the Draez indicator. 0.083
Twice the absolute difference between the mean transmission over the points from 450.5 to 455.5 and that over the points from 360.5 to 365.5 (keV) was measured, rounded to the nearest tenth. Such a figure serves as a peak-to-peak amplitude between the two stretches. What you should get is 0.6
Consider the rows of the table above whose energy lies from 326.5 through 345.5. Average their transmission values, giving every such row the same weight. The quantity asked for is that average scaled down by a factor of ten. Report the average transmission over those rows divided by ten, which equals 0.219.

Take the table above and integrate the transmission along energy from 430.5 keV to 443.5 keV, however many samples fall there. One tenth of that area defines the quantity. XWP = 4.9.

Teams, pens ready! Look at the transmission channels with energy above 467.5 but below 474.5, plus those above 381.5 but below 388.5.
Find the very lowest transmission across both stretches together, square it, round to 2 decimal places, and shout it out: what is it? 6.04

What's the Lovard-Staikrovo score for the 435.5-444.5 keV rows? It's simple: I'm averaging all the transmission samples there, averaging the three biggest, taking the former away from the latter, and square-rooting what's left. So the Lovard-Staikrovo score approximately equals 0.64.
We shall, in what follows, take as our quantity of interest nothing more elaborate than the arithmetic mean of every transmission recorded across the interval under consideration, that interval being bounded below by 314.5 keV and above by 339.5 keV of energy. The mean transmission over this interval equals 2.16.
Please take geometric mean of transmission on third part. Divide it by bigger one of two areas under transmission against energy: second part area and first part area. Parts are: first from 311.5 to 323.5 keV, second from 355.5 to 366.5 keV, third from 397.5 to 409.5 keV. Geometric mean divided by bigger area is 0.094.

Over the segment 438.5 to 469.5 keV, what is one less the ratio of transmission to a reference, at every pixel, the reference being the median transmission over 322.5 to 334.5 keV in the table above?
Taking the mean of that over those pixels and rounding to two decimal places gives -0.58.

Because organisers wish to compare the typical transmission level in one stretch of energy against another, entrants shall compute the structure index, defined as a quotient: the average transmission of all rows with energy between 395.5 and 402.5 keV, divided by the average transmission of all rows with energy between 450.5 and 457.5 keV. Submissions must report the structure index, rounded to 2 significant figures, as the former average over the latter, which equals 0.93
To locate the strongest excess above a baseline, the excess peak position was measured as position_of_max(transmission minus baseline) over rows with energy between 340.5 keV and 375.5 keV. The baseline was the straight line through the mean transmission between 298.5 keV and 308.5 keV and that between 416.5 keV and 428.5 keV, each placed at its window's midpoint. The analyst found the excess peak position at 353.0 keV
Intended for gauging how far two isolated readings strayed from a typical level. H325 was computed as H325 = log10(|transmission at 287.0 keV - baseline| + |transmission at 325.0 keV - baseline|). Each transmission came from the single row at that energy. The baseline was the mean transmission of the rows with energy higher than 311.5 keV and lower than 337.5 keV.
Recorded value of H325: -0.05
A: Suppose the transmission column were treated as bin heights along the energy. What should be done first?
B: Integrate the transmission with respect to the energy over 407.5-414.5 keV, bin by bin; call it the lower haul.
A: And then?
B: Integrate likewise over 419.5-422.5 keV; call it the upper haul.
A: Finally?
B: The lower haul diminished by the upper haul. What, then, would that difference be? 12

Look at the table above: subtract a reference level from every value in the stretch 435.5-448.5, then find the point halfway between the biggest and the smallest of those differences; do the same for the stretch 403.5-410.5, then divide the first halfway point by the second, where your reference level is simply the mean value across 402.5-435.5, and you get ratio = -1.3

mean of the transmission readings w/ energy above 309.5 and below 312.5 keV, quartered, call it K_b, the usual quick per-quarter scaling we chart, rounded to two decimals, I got 0.68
